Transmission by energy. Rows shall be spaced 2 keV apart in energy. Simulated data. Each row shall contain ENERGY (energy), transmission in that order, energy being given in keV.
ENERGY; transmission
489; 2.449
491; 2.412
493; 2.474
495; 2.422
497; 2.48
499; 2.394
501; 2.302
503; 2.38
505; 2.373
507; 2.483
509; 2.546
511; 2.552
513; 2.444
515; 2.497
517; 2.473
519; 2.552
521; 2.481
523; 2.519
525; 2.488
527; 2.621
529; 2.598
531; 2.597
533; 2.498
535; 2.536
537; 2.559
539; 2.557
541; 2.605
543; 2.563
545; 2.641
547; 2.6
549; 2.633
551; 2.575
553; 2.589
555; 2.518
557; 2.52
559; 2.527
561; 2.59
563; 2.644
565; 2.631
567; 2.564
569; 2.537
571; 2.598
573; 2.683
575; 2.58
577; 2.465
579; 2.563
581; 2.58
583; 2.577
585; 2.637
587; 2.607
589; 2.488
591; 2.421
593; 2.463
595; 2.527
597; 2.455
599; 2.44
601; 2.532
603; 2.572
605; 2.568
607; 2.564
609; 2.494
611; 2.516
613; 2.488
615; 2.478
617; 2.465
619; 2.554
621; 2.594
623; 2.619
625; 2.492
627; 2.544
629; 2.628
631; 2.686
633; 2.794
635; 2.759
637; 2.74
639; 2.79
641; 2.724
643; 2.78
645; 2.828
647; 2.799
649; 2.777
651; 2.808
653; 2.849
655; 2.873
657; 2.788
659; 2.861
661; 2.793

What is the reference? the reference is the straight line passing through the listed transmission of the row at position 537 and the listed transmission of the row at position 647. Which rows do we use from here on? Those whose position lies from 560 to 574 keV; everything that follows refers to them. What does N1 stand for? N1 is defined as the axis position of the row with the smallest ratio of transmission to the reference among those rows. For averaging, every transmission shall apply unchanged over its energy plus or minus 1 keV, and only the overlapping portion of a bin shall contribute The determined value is 569 keV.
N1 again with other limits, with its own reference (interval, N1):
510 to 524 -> 513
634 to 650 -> 641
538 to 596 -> 591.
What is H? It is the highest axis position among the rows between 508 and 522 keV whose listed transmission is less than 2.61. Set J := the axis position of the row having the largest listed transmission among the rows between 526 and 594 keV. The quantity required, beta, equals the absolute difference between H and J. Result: 52 keV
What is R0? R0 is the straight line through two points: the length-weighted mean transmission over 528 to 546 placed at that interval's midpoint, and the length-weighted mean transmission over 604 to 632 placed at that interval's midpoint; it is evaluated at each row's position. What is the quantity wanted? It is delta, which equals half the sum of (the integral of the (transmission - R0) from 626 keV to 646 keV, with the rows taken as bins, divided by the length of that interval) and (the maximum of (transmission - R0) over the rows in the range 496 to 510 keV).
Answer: 0.07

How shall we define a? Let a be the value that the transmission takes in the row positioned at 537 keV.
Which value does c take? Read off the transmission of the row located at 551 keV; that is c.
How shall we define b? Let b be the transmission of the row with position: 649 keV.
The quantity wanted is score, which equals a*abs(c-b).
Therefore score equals 0.52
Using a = 2.559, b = 2.777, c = 2.575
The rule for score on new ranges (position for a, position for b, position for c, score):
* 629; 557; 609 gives 0.07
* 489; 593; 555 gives 0.13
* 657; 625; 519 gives 0.17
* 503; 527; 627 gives 0.18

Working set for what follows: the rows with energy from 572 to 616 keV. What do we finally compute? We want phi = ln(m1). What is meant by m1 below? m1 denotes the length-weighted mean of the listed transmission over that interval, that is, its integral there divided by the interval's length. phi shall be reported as 0.93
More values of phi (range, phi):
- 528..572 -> 0.95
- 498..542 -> 0.92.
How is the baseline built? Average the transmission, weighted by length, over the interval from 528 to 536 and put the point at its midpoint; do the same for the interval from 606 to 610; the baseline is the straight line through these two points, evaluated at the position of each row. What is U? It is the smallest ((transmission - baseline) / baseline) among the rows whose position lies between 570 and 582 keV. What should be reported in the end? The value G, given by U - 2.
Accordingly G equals -2.03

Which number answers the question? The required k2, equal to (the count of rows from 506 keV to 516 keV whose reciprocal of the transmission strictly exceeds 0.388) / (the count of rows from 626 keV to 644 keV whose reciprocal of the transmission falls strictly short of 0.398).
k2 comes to 0.6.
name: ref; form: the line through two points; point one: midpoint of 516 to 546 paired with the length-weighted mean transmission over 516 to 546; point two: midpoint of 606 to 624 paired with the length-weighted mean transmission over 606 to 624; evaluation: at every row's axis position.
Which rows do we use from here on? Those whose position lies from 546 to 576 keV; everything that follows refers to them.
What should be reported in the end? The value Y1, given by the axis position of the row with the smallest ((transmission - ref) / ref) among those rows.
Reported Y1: 555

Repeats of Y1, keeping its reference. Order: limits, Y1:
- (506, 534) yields 513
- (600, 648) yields 617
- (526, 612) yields 591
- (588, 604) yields 591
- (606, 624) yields 617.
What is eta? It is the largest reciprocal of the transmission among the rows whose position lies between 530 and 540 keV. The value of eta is 0.400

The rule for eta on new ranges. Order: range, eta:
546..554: 0.388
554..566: 0.397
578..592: 0.413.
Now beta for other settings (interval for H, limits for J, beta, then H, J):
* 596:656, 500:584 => 54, 627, 573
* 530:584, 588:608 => 20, 583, 603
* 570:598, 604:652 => 48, 597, 645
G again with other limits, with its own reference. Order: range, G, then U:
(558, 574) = -2.01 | -0.008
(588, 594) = -2.05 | -0.045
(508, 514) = -2.05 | -0.047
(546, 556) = -2.01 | -0.012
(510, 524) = -2.05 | -0.047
